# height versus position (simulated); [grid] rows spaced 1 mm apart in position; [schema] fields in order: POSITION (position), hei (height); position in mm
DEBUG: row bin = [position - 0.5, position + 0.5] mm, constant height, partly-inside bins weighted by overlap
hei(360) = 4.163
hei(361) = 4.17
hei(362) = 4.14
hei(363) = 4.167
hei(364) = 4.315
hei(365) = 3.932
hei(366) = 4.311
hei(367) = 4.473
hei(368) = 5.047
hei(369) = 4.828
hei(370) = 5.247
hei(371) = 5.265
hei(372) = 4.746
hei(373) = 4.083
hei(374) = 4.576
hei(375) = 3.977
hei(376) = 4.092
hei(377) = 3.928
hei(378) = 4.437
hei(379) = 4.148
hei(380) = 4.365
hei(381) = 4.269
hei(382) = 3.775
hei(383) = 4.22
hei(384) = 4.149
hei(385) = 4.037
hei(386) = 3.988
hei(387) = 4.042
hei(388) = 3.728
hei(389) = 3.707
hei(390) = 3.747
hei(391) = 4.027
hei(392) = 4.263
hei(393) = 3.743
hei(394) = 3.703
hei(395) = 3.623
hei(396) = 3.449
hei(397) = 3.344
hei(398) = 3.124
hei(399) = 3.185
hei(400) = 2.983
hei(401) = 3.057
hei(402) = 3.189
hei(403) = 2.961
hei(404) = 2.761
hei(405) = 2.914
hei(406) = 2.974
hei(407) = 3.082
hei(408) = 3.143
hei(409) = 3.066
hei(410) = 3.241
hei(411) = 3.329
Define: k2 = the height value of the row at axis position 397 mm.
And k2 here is 3.344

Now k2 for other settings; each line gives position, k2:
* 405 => 2.914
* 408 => 3.143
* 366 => 4.311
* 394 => 3.703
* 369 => 4.828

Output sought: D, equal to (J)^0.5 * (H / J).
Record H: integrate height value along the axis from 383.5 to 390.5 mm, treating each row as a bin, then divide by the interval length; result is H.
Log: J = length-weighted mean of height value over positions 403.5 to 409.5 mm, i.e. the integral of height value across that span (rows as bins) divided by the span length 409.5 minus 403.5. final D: 2.3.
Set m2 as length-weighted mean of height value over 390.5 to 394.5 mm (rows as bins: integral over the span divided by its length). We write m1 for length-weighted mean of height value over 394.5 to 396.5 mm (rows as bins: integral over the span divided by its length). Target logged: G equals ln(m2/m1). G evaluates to 0.1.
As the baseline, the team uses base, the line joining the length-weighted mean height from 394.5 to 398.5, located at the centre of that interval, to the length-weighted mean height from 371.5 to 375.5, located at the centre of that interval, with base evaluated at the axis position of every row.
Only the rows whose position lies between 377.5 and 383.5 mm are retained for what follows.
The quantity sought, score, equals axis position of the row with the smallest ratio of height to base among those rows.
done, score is 382 mm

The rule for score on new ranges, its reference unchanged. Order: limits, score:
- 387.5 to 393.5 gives 388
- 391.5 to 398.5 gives 398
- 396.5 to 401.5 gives 400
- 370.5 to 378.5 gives 375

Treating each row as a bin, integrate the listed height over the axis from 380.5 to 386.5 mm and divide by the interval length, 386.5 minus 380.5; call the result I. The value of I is 4.1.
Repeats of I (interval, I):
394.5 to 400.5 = 3.3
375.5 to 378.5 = 4.2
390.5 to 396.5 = 3.8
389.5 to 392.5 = 4.0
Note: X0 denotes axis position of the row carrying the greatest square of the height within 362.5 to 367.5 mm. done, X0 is 367 mm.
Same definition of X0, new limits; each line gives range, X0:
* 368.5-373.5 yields 371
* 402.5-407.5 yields 407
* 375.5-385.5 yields 378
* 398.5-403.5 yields 402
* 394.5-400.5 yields 395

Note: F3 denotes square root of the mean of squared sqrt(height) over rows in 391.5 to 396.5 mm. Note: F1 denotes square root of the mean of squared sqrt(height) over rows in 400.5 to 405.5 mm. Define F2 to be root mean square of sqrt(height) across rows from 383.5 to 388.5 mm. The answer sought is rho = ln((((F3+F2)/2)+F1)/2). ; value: 0.61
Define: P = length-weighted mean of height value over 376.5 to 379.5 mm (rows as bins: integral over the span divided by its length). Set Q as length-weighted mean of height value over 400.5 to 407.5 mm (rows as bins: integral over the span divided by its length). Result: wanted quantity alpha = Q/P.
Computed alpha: 0.72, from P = 4.2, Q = 2.99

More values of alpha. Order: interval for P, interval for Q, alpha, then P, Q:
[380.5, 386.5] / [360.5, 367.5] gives 1.03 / 4.1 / 4.22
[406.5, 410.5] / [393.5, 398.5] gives 1.10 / 3.1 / 3.45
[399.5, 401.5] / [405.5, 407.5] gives 1.00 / 3.0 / 3.03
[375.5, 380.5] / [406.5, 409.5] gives 0.74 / 4.2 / 3.10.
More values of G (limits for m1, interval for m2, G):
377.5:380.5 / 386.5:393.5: -0.1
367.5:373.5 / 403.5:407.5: -0.5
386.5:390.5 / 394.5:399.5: -0.1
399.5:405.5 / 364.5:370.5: 0.4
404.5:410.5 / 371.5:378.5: 0.3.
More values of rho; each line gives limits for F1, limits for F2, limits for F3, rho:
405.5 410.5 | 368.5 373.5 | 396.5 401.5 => 0.63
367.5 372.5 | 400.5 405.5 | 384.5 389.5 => 0.72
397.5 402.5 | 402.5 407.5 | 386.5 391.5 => 0.59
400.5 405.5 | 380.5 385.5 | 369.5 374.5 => 0.65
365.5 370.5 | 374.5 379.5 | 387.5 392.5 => 0.74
